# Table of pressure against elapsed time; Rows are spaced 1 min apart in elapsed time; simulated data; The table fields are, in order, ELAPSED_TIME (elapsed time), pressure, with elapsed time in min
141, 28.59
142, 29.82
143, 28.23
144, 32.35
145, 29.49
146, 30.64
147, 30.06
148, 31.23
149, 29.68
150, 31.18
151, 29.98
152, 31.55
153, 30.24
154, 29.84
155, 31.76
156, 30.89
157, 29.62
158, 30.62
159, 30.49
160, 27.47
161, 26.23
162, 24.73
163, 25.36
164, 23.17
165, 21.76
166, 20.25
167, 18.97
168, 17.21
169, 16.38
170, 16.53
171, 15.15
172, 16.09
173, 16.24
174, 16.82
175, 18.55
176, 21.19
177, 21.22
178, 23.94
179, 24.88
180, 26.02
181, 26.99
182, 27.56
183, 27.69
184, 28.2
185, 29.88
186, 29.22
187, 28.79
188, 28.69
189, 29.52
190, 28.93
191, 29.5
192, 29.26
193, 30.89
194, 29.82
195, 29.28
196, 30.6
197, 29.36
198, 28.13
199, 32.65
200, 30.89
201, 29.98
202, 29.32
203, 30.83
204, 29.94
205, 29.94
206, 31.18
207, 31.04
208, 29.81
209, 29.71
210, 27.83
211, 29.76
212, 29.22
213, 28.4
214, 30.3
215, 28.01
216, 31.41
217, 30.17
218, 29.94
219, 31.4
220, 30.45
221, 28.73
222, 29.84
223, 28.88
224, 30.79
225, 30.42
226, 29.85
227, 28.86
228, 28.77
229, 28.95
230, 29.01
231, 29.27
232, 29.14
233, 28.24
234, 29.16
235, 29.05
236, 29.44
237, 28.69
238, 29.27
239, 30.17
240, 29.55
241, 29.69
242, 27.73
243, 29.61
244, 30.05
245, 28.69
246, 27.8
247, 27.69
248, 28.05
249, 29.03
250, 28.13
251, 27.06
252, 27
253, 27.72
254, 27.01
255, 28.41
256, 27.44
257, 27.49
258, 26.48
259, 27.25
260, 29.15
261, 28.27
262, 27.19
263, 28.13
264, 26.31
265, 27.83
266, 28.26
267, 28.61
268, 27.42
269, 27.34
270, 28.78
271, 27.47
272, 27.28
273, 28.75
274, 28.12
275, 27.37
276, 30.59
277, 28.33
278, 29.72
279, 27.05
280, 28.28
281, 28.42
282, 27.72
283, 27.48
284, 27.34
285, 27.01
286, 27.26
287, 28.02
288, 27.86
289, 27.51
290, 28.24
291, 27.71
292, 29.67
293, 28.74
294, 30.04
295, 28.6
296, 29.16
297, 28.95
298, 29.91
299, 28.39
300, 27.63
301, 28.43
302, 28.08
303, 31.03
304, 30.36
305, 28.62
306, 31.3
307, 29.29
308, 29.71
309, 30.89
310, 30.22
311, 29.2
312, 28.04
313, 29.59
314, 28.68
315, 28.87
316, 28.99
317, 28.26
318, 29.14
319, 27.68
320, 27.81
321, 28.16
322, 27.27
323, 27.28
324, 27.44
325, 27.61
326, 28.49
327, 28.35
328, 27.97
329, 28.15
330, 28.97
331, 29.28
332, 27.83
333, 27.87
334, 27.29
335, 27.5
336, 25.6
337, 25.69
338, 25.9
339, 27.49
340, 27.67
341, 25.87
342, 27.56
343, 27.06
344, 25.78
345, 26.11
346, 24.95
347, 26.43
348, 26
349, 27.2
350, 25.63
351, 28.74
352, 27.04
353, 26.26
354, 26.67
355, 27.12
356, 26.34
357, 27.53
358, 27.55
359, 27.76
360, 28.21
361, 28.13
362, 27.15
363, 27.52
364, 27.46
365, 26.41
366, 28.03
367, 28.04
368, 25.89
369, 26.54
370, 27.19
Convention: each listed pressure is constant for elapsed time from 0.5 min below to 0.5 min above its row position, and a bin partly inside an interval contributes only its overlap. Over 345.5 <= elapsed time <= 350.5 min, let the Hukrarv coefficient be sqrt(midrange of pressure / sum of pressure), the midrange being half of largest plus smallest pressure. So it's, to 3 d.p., 0.447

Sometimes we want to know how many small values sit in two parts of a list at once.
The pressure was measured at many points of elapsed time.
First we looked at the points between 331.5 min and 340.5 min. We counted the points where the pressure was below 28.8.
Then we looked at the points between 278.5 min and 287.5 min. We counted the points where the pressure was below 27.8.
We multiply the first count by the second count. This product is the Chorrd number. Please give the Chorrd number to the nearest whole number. 54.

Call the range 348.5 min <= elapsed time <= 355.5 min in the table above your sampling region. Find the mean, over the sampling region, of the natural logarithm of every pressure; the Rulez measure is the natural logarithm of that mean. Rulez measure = 1.19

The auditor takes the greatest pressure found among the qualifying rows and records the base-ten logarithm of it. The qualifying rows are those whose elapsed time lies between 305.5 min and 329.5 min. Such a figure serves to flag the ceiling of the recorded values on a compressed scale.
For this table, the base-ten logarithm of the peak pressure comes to 1.50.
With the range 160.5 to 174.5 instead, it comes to 1.42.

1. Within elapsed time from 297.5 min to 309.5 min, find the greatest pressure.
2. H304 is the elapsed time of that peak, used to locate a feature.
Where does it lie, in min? 306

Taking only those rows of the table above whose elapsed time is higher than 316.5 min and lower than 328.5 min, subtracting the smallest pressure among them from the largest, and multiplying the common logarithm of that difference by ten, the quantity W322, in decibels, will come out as 2.7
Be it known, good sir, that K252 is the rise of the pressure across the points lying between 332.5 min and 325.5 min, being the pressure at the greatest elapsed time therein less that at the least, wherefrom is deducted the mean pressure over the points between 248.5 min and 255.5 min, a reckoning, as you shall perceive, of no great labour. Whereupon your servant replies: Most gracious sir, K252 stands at -28.4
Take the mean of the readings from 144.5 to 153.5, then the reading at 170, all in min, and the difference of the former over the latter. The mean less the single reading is 14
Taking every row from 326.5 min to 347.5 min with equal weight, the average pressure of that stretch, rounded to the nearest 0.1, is 27.1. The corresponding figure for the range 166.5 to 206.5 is 25.9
